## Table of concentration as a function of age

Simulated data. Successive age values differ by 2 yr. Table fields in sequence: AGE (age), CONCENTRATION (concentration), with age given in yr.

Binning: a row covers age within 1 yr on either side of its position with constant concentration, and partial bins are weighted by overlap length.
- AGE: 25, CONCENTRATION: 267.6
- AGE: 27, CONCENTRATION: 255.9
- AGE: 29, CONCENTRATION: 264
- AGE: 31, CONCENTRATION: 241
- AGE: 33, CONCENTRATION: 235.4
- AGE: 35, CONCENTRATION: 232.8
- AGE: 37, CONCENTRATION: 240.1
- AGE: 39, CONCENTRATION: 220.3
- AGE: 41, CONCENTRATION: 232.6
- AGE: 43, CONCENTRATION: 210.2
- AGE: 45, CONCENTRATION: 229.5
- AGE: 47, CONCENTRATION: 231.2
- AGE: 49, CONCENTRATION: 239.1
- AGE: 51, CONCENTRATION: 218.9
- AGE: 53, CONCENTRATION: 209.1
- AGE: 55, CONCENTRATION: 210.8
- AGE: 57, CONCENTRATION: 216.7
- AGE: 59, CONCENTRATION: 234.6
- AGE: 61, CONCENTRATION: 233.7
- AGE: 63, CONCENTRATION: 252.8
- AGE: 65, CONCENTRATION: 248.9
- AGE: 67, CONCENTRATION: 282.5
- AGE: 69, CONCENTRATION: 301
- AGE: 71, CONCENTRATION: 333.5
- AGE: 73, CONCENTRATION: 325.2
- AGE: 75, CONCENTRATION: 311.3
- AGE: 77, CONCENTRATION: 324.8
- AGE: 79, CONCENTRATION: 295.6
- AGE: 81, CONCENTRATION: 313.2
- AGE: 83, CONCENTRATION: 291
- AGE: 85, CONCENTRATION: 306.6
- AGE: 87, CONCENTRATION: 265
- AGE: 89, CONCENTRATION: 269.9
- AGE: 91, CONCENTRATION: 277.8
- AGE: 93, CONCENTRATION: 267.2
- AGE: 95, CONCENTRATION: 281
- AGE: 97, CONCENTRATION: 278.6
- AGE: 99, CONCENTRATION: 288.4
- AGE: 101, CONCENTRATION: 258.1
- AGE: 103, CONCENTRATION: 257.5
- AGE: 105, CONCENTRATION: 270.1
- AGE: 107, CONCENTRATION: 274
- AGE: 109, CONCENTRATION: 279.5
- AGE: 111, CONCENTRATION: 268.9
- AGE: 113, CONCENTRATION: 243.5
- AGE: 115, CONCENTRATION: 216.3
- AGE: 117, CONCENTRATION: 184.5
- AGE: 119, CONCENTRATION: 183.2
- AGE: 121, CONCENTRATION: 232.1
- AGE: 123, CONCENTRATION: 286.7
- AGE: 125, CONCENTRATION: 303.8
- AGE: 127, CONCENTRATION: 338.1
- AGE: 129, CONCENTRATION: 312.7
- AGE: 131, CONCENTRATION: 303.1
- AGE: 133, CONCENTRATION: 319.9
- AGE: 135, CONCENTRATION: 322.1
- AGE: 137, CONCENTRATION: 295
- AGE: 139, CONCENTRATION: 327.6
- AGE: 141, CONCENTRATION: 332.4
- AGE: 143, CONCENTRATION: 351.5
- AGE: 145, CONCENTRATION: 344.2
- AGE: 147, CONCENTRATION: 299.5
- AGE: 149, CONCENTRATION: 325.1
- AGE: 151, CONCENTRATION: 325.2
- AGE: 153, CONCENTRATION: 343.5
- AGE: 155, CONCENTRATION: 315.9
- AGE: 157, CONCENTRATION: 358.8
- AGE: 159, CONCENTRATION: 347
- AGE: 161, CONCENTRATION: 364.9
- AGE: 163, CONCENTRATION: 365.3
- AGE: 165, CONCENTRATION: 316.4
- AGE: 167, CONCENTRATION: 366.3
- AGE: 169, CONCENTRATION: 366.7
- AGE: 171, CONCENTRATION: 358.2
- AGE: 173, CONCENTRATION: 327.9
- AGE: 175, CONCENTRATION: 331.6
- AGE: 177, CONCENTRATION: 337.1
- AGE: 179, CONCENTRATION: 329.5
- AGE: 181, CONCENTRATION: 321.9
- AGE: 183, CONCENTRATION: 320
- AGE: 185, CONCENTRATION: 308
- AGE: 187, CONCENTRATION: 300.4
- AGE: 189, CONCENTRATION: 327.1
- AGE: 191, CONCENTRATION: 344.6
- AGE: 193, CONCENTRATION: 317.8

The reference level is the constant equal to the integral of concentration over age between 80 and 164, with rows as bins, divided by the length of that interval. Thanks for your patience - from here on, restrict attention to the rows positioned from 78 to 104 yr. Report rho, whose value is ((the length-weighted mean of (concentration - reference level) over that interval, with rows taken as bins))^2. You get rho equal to 202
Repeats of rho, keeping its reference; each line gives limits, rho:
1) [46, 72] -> 2288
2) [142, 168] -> 2053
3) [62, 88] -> 2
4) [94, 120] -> 1796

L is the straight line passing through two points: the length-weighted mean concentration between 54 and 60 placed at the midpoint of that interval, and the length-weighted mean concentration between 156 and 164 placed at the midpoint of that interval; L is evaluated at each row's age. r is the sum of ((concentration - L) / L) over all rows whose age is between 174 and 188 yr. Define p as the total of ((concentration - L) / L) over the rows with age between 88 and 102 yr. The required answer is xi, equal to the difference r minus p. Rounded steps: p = 0.07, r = -1.19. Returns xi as -1.26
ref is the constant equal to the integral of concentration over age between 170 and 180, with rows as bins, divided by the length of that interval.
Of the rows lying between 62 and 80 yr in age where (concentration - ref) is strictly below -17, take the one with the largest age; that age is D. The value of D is 79 yr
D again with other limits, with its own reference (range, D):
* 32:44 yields 43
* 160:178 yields 165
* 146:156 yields 155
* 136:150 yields 147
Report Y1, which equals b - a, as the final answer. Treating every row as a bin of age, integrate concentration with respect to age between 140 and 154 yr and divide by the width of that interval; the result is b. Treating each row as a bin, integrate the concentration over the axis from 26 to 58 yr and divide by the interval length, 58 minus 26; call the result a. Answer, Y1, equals 101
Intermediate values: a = 230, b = 332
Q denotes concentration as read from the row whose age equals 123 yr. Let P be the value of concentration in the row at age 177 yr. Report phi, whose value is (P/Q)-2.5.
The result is -1.3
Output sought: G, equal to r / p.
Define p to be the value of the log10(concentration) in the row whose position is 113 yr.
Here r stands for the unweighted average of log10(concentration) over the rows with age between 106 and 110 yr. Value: 1.023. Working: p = 2.39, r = 2.44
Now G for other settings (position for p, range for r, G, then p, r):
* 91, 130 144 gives 1.026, 2.44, 2.51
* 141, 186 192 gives 0.995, 2.52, 2.51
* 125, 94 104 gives 0.981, 2.48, 2.44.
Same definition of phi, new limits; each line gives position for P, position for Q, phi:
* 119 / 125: -1.9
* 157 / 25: -1.2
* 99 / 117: -0.9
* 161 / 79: -1.3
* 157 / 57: -0.8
